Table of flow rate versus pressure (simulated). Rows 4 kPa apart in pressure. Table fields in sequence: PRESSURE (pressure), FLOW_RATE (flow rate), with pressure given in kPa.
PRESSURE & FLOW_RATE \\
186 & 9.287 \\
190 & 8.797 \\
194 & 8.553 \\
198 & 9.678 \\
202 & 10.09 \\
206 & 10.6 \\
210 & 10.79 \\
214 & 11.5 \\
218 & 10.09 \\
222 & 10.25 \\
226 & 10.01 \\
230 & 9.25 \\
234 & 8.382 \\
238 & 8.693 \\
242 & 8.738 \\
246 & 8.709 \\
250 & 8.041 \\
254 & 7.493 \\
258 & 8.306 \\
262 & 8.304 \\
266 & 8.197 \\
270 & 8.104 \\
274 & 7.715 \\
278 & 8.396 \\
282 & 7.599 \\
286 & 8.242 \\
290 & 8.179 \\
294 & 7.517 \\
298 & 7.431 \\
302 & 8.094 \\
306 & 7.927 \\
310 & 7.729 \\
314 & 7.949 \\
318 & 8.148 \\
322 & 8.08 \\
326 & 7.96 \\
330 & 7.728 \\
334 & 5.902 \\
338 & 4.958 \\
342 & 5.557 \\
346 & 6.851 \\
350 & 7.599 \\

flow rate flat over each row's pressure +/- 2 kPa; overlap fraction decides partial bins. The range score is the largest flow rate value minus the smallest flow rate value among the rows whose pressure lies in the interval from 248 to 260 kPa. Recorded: 0.8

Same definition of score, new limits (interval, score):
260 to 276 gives 0.6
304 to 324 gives 0.4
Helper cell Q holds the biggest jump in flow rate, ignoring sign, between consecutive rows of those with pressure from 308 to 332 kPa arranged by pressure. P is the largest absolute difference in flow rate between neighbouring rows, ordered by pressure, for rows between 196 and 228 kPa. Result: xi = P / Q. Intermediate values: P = 1.4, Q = 0.23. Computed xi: 6.1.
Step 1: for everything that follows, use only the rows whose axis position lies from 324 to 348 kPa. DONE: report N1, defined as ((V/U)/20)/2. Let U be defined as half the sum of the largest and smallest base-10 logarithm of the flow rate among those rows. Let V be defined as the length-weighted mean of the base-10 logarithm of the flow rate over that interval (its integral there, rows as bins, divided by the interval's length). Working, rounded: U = 0.80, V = 0.81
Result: 0.0252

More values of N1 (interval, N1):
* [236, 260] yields 0.0253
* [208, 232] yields 0.0250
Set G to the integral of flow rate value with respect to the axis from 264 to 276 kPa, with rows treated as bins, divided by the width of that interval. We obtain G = 8.0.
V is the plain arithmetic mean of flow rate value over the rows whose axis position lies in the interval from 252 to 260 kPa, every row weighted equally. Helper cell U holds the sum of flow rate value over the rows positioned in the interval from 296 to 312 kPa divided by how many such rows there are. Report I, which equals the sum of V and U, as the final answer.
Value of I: 15.7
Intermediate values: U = 7.8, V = 7.9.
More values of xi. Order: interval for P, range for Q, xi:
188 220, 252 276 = 1.7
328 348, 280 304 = 2.8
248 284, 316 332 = 3.5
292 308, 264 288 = 0.8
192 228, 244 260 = 1.7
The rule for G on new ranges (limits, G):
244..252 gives 8.4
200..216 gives 10.7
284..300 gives 7.8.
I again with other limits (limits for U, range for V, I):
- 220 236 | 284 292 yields 17.7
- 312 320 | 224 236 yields 17.3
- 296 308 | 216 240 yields 17.3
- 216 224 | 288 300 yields 17.9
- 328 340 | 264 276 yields 14.2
